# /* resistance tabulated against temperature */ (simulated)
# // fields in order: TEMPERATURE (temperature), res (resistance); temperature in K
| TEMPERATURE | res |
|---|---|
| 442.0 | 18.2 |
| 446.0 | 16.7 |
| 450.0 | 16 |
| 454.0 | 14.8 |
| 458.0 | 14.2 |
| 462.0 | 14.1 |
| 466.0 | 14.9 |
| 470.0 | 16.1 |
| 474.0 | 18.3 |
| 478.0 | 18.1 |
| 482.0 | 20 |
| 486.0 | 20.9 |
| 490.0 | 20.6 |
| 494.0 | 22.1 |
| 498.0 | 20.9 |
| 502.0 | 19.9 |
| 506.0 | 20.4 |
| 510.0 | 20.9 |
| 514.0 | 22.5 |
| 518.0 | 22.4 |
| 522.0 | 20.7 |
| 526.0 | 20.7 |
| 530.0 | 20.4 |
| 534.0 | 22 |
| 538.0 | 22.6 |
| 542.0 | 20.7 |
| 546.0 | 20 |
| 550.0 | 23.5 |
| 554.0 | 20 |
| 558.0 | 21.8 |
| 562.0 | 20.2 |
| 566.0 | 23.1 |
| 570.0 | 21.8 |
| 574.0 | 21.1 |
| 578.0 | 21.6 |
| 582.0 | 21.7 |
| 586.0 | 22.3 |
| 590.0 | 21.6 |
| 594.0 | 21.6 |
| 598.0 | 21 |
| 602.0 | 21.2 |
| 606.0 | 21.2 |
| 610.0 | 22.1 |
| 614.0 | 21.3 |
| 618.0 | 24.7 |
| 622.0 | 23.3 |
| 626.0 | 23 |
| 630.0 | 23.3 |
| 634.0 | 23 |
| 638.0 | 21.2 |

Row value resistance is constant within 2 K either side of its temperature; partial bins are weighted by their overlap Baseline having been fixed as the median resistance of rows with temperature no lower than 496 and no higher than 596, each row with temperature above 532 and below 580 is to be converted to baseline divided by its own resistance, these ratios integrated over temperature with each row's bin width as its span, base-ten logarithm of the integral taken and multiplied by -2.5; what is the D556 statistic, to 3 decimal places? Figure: -4.209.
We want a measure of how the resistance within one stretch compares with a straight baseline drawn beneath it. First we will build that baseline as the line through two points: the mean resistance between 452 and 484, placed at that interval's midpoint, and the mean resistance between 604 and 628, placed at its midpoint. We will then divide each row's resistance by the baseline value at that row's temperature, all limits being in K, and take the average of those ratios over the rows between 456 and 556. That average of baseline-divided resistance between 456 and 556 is 1.11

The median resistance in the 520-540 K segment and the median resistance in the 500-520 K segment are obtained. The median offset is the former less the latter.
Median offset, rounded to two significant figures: -0.20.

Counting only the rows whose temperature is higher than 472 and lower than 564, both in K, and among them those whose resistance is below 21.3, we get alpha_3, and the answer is 16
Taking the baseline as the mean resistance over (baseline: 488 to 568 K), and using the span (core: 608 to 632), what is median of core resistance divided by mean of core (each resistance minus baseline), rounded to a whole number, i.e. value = 14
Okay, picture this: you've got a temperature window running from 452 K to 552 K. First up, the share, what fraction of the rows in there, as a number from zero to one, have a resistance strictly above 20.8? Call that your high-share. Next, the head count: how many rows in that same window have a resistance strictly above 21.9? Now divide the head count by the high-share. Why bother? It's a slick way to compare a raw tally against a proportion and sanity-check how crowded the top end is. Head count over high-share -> 17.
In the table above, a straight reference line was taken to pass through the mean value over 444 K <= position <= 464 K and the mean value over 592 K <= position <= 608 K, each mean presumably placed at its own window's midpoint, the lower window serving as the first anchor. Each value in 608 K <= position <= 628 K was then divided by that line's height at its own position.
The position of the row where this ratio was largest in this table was 618.0 K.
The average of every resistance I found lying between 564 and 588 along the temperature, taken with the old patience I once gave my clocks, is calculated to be 21.9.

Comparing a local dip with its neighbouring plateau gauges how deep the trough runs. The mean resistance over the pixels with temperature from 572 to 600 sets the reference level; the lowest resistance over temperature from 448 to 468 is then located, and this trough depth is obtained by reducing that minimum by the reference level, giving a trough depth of -7.5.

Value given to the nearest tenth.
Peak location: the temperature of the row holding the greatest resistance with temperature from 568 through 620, 618.0 K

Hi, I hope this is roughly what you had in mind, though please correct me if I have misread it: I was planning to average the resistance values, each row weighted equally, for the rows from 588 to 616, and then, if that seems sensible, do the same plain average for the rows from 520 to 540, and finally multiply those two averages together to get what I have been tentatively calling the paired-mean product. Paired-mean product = 456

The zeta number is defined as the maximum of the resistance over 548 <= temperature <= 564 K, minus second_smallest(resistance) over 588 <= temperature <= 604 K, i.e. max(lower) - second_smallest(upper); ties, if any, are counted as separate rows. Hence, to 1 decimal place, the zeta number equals 2.3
